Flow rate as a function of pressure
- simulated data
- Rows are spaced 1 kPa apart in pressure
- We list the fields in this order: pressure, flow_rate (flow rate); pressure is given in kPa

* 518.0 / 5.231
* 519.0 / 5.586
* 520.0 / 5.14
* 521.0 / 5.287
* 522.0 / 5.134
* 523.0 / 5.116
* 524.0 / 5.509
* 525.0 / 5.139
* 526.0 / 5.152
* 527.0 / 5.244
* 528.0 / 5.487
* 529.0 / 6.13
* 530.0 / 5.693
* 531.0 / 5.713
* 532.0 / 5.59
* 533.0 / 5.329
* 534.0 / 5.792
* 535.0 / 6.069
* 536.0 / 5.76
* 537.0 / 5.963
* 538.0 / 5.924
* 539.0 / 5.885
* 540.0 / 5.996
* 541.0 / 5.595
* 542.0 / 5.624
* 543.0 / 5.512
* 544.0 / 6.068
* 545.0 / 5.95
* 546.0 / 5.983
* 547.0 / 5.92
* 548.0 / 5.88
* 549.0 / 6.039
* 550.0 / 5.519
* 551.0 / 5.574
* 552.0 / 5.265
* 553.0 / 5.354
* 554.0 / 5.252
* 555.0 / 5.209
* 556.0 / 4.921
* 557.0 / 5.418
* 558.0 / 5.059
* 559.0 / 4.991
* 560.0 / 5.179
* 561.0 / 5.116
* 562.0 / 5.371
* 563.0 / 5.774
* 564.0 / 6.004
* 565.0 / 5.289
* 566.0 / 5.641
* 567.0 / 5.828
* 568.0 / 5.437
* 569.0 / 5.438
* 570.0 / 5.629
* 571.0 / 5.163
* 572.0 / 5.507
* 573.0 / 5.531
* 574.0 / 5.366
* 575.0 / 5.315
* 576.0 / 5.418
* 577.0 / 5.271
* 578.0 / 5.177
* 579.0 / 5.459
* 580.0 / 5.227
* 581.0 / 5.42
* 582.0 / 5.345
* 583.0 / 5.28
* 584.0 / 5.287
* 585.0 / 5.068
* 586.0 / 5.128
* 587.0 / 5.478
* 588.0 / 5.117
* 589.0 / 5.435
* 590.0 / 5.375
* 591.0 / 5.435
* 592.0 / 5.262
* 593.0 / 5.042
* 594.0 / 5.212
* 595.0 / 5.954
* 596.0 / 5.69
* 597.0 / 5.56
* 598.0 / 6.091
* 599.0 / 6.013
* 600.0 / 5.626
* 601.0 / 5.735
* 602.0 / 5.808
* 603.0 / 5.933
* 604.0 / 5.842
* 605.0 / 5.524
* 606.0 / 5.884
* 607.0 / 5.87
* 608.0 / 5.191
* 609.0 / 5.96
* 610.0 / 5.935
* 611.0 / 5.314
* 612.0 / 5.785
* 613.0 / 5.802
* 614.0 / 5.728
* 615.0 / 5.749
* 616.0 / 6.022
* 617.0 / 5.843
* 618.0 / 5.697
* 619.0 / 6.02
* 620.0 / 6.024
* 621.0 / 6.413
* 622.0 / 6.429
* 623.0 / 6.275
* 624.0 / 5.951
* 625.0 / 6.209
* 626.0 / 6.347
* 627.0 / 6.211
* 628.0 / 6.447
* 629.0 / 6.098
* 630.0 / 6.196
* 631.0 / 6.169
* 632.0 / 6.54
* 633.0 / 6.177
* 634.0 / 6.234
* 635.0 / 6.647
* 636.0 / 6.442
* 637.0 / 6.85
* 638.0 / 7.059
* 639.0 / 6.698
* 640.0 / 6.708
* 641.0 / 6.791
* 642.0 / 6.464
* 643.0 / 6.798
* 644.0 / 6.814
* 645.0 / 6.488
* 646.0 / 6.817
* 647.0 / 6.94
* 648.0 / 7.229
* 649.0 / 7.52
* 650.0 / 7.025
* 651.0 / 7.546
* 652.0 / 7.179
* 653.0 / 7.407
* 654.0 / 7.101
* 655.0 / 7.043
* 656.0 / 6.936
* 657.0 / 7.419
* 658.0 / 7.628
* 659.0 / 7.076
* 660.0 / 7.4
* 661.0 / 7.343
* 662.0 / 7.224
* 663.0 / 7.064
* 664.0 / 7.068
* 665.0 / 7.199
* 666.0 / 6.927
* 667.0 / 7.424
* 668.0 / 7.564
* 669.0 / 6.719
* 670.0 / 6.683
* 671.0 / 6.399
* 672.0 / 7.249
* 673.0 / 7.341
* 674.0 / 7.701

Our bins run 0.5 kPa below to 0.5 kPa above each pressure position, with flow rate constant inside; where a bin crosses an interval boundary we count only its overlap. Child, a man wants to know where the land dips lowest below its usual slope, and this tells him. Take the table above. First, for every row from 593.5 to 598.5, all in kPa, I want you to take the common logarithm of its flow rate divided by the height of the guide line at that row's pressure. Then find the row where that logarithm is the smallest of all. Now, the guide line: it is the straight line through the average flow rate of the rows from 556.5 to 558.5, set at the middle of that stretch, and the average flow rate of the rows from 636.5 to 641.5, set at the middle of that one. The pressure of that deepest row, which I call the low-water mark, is 594.0 kPa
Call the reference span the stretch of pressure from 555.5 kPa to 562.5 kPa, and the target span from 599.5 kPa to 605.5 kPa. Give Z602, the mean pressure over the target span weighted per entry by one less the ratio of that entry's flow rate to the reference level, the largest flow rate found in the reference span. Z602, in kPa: 602.5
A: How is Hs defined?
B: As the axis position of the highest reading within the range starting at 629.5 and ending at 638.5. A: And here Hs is 638.0 kPa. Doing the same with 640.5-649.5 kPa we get 649.0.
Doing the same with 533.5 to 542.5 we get 535.0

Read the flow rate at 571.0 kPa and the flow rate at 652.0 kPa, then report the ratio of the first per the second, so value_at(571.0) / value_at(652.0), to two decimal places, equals 0.72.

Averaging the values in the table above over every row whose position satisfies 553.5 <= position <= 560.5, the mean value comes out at 5.1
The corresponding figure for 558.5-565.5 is 5.4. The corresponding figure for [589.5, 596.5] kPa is 5.4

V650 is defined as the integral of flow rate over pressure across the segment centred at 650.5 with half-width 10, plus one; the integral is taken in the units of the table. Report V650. 143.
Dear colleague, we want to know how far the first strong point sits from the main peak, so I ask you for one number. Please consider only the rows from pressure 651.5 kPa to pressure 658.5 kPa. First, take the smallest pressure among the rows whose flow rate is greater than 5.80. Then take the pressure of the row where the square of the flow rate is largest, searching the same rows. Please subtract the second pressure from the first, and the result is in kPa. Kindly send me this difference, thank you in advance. -6 kPa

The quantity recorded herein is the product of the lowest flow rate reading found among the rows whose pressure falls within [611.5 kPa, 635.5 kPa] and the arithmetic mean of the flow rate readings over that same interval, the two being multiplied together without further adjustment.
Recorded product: 35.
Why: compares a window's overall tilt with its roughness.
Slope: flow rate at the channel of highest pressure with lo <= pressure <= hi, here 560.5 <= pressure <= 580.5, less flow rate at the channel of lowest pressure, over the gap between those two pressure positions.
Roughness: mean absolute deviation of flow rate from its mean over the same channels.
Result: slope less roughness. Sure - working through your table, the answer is -0.17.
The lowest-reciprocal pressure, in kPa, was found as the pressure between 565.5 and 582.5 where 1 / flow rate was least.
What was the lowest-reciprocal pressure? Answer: 567.0 kPa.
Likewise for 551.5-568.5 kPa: 564.0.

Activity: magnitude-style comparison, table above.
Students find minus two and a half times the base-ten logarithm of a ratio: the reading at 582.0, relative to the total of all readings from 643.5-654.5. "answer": 2.91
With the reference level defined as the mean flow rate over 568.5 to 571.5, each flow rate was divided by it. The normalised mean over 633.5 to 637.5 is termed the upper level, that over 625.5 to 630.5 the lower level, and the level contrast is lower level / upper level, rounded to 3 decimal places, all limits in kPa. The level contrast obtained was 0.957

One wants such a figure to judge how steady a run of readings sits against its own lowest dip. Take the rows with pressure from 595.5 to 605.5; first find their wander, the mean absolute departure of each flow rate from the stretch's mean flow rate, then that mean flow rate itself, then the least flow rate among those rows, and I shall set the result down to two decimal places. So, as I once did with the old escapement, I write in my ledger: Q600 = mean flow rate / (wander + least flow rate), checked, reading 1.02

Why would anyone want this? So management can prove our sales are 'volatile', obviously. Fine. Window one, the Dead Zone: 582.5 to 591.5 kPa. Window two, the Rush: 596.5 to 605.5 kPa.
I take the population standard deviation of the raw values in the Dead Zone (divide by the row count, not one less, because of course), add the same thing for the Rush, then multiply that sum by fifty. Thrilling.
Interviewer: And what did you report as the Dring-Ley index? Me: 16.7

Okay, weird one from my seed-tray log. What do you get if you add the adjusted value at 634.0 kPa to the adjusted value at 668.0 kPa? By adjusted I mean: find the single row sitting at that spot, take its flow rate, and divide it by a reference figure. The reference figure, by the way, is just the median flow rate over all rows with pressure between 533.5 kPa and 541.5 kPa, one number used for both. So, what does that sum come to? 2.34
